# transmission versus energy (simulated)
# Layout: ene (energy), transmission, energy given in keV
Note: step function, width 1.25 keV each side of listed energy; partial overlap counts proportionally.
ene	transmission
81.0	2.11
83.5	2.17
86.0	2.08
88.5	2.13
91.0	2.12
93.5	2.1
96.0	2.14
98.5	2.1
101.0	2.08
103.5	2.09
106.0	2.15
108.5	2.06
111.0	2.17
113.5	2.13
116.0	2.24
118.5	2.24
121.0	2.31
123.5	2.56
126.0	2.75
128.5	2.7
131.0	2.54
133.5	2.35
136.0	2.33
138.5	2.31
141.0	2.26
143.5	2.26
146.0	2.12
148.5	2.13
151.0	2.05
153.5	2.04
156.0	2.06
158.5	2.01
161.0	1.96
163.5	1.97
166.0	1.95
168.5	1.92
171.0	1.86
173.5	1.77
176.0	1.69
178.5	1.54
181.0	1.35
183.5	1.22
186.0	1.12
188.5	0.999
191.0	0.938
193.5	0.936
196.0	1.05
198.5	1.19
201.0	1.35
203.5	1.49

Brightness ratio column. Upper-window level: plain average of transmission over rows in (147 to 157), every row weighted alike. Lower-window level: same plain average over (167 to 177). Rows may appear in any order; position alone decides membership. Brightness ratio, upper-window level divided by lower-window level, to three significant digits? 1.14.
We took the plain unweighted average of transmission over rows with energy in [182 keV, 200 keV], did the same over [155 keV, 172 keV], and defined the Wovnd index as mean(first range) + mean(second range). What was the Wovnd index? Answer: 3.03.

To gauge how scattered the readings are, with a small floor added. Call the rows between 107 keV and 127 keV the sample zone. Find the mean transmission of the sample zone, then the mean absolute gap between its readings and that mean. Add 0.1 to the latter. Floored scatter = 0.27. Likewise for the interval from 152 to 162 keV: 0.13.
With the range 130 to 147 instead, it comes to 0.18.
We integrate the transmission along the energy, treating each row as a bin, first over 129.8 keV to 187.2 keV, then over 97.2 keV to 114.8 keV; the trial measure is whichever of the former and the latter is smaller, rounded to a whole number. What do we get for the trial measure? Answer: 37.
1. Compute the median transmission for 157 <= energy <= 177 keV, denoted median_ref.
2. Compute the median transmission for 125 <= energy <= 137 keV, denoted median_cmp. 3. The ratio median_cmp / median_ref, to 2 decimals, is 1.31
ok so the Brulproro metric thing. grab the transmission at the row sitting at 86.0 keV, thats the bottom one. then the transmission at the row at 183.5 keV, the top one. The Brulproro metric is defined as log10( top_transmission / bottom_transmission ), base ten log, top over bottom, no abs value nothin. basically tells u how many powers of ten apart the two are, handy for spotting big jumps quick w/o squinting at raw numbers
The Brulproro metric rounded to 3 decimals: -0.232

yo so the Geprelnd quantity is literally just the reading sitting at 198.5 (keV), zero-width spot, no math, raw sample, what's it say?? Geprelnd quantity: 1.19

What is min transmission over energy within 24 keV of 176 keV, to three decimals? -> 0.936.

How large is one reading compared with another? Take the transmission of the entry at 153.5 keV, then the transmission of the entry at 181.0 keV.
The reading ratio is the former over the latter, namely 1.5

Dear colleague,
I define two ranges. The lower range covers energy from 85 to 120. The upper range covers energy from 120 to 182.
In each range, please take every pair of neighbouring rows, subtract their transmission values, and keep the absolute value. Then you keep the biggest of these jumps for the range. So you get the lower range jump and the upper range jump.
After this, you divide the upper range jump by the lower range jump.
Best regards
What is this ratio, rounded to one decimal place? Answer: 2.3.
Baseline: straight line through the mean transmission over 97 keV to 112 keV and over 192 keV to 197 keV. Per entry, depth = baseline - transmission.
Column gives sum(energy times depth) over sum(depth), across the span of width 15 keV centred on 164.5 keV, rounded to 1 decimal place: 164.8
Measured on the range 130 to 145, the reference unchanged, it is 137.1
